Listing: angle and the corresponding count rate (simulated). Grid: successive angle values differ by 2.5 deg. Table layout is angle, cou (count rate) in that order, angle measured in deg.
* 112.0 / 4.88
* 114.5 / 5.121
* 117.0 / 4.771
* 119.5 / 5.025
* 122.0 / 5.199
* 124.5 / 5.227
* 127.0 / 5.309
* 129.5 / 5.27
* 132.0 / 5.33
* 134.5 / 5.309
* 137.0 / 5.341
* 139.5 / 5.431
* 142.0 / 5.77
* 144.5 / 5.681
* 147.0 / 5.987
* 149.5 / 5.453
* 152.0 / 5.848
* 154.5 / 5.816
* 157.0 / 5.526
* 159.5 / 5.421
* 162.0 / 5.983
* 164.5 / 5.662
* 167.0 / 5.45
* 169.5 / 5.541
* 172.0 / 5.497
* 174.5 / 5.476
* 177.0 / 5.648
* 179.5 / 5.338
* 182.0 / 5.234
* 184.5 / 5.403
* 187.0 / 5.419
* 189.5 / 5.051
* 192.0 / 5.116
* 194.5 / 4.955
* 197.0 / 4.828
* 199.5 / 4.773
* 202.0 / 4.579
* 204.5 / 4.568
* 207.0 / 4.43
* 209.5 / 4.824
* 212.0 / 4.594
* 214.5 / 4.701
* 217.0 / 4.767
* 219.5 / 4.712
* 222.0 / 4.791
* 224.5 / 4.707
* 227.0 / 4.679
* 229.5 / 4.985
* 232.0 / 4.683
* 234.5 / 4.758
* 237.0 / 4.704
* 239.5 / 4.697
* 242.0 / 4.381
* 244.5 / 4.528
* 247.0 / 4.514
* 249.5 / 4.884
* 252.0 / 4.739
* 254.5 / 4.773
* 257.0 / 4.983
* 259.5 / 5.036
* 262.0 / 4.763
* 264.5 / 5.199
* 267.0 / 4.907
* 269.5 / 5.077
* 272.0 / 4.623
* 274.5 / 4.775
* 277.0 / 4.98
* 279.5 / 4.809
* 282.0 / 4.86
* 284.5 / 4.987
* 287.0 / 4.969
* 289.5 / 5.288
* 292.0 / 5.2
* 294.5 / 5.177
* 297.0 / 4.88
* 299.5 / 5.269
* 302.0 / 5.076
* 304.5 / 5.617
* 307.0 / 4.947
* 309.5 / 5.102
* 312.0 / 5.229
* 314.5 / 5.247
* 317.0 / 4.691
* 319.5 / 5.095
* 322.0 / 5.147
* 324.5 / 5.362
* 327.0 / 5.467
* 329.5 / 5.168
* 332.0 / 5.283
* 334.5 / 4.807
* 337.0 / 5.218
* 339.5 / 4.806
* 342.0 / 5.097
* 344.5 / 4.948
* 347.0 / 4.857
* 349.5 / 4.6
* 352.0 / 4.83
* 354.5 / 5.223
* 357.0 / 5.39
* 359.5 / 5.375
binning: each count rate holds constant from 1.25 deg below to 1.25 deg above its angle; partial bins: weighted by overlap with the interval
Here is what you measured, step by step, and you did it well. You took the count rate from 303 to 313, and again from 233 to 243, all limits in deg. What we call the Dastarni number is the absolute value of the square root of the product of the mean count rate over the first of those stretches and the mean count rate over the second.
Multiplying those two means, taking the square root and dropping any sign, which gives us 4.9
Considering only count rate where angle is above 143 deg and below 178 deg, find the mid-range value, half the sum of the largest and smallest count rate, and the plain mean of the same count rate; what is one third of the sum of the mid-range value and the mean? 3.8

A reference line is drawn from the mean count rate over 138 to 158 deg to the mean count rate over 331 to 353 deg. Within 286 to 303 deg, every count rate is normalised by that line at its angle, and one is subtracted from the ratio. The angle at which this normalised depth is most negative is 297.0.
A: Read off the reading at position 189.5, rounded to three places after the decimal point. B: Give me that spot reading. 5.051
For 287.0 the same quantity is 4.969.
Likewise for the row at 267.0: 4.907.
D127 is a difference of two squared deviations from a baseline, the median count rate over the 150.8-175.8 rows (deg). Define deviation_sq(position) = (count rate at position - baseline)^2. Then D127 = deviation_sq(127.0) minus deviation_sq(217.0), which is -0.5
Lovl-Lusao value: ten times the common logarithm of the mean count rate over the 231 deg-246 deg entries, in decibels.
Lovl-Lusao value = 6.65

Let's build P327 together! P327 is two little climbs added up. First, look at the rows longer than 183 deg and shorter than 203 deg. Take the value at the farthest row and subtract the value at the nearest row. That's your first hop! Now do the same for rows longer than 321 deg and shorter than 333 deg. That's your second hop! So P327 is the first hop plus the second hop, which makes -0.7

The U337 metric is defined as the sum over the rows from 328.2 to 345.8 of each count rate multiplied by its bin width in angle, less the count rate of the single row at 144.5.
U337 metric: 83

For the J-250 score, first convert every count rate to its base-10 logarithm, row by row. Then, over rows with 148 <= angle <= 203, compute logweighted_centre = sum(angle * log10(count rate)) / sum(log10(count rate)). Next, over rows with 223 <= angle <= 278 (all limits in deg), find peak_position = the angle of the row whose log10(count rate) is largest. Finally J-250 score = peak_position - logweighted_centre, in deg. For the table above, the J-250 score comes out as 89.3 deg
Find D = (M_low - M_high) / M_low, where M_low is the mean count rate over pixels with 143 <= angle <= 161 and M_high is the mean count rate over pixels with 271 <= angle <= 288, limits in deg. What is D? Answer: 0.14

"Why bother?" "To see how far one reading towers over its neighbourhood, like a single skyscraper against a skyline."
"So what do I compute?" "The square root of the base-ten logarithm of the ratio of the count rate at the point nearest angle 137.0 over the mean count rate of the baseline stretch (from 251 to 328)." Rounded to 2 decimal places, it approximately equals 0.16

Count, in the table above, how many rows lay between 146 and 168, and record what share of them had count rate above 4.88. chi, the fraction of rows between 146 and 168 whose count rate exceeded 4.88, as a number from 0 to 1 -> 1.00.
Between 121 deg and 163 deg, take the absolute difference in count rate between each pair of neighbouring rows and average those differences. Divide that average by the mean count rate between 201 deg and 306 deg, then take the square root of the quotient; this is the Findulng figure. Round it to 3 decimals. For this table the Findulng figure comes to 0.197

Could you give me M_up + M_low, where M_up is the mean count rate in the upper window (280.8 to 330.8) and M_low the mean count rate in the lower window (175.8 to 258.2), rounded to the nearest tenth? 10.0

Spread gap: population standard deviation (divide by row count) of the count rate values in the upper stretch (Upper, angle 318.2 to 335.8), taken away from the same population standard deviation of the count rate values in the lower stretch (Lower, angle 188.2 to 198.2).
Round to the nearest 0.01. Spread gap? -0.09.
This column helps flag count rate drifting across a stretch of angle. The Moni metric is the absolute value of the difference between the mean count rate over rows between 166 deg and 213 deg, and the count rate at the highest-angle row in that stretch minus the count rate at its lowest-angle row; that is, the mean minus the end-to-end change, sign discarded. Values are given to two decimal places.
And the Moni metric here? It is 5.95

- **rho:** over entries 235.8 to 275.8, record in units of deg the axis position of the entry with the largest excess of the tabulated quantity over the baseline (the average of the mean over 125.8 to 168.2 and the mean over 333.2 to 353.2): 264.5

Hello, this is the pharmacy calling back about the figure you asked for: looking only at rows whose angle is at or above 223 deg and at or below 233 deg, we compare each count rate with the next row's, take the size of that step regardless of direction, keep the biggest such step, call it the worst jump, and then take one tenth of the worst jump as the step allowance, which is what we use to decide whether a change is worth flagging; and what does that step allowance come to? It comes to 0.031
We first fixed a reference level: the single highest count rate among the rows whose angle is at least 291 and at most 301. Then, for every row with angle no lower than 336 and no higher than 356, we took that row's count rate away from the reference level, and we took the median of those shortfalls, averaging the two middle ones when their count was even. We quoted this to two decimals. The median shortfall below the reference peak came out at 0.37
